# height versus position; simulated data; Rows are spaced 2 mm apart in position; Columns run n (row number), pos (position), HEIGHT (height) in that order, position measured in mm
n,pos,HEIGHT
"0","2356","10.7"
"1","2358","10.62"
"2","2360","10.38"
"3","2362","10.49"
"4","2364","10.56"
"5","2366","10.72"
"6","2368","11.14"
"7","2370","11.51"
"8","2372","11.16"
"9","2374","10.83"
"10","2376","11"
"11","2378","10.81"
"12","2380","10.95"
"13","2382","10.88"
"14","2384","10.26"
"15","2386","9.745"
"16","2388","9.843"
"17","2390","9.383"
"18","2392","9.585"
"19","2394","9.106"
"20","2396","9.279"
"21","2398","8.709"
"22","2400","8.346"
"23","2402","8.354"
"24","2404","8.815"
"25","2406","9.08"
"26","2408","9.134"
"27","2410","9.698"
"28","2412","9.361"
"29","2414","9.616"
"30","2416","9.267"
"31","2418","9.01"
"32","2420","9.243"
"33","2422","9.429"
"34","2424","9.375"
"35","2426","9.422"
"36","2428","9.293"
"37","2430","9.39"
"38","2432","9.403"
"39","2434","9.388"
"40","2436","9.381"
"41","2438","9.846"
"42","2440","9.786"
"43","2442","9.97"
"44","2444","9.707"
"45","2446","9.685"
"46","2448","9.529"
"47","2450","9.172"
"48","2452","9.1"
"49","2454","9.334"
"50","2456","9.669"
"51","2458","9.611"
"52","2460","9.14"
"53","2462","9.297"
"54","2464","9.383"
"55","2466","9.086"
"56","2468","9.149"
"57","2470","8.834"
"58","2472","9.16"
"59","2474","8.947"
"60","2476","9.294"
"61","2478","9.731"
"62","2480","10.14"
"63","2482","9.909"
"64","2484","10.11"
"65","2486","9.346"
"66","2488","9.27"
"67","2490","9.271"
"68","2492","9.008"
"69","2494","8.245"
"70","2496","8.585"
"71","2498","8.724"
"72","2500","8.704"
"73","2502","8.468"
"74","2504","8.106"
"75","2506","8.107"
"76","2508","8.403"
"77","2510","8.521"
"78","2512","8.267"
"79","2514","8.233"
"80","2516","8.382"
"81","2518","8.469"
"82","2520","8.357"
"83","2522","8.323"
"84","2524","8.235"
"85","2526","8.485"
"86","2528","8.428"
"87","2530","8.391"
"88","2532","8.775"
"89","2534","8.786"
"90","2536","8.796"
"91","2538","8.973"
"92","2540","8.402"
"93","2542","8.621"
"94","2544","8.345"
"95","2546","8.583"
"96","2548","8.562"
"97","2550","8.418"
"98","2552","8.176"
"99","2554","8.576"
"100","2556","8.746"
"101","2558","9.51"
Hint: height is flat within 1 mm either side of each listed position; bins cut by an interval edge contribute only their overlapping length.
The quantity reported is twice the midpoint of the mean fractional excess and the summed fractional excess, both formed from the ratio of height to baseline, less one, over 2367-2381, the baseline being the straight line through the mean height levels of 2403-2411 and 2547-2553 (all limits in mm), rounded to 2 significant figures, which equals 1.4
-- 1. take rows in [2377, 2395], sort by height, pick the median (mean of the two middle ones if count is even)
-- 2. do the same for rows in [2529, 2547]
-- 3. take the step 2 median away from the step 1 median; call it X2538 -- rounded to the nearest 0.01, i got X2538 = 1.22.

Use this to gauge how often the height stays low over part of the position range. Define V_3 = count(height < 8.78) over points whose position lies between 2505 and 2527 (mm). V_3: 11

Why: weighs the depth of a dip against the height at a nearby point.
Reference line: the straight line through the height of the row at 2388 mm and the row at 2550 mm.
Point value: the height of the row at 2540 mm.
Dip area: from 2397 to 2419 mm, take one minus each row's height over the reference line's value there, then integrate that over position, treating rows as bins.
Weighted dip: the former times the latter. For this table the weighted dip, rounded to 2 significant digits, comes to 12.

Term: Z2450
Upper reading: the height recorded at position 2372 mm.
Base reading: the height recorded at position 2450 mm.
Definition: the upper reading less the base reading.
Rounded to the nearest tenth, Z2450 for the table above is 2.0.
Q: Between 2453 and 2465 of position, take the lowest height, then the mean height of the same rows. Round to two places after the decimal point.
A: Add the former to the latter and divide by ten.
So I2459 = 1.85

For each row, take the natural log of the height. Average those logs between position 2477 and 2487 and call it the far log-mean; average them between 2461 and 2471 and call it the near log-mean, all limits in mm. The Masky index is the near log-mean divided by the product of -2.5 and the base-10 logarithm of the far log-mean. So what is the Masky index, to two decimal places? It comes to -2.46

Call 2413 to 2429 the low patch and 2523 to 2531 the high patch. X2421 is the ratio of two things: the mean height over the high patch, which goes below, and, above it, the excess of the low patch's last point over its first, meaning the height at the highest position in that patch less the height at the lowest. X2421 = -0.04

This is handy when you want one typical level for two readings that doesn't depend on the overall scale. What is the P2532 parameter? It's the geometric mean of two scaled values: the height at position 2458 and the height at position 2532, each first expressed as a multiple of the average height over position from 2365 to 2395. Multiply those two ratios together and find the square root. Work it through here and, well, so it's 0.88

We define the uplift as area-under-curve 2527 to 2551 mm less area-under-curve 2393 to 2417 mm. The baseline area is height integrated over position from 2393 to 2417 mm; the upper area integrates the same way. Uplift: -11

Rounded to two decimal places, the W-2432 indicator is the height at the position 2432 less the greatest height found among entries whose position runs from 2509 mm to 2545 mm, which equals 0.43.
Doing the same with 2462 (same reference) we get 0.32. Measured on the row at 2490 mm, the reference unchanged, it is 0.30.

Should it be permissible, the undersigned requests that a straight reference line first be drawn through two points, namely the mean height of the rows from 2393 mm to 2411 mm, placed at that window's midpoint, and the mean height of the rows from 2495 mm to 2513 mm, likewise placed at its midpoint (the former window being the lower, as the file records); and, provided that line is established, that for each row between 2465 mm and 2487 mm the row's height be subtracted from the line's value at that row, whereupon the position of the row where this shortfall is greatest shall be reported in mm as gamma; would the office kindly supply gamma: 2470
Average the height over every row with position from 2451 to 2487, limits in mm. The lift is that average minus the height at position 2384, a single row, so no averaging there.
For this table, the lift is -0.86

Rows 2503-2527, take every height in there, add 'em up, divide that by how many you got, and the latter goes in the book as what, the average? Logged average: 8.3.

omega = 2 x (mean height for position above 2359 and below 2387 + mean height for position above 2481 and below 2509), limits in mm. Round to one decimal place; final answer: 39.2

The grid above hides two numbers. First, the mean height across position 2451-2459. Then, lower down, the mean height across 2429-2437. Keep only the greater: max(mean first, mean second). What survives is 9.4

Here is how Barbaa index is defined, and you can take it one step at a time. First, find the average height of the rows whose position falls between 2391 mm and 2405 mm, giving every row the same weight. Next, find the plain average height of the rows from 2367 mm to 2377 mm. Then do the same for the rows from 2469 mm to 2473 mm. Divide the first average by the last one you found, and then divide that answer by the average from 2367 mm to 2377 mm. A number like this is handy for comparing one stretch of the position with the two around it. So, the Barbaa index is 0.089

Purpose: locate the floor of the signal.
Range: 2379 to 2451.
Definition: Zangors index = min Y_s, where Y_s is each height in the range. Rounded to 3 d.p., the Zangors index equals 8.346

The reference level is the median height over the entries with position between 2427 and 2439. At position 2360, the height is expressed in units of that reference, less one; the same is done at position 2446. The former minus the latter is 0.074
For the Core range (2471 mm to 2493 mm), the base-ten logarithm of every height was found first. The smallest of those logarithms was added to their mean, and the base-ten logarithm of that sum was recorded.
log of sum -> 0.285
